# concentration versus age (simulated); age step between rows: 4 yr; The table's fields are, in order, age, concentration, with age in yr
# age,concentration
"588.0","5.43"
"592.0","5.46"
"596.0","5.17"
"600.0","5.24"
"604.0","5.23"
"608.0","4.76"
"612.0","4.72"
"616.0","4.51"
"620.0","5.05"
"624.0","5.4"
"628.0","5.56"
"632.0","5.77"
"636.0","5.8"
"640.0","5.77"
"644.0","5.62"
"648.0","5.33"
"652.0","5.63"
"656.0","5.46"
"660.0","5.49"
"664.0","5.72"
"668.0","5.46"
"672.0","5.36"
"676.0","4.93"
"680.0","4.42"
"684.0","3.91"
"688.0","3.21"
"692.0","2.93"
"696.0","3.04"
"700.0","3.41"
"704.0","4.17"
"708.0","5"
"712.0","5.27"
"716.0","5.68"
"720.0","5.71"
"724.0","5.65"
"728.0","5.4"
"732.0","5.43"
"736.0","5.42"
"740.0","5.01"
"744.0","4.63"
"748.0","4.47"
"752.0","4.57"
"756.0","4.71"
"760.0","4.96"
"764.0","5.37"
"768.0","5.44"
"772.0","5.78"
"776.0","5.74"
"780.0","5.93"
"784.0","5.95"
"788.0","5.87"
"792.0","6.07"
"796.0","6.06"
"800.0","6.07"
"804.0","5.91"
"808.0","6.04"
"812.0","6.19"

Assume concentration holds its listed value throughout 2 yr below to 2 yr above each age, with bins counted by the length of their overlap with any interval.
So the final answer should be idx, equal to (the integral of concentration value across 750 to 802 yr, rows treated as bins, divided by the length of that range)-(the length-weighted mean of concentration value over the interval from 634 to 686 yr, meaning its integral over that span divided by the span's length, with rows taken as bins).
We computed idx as 0.28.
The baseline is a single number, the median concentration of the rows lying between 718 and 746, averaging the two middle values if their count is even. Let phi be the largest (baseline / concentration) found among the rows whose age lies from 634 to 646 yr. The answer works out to 1.0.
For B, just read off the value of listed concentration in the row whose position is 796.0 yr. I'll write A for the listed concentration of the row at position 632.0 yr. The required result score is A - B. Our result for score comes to -0.29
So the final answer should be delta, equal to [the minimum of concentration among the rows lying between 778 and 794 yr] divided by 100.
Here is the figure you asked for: 0.059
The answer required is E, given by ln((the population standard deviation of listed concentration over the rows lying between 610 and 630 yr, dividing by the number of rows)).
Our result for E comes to -0.9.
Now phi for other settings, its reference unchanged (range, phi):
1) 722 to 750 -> 1.2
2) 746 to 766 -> 1.2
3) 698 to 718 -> 1.6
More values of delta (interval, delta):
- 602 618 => 0.045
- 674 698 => 0.029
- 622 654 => 0.053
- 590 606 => 0.052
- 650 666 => 0.055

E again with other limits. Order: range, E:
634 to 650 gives -1.7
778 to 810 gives -2.6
